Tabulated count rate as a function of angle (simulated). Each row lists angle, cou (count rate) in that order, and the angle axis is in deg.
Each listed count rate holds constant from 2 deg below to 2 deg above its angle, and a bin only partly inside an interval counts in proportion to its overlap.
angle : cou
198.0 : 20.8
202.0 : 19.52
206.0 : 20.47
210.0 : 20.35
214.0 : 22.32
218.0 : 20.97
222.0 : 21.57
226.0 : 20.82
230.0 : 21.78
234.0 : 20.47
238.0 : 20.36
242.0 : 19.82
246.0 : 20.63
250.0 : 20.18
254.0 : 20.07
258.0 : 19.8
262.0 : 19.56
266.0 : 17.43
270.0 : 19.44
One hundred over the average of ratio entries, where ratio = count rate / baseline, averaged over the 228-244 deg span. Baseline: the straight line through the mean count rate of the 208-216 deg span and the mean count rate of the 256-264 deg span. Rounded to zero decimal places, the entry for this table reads 100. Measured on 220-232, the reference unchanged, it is 97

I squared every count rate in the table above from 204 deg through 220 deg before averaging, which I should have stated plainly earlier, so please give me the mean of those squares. 443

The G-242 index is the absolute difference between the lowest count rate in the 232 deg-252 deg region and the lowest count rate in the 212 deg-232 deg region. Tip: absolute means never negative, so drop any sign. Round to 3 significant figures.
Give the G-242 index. 1.00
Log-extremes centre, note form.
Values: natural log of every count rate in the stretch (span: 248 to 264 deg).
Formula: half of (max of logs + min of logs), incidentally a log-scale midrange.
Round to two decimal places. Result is 2.99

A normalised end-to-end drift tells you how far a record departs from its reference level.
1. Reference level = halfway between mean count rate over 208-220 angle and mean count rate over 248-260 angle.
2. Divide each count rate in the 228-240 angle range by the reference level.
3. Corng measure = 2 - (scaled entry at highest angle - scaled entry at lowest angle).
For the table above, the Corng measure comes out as 2.07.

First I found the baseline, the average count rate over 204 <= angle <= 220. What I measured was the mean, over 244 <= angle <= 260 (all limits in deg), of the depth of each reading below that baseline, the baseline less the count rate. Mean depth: 0.86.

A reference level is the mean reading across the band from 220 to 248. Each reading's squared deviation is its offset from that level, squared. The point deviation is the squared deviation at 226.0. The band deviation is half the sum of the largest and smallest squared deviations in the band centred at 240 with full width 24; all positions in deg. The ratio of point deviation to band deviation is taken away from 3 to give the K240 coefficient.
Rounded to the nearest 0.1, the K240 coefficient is 3.0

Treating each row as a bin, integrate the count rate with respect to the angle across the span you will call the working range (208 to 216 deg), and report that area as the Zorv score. 171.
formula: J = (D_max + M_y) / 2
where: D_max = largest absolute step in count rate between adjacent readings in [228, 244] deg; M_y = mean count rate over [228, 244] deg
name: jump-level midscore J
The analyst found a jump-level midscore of 11.0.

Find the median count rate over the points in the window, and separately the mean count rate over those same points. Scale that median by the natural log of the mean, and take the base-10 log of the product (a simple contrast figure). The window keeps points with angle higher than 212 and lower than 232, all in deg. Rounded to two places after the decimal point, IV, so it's 1.82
